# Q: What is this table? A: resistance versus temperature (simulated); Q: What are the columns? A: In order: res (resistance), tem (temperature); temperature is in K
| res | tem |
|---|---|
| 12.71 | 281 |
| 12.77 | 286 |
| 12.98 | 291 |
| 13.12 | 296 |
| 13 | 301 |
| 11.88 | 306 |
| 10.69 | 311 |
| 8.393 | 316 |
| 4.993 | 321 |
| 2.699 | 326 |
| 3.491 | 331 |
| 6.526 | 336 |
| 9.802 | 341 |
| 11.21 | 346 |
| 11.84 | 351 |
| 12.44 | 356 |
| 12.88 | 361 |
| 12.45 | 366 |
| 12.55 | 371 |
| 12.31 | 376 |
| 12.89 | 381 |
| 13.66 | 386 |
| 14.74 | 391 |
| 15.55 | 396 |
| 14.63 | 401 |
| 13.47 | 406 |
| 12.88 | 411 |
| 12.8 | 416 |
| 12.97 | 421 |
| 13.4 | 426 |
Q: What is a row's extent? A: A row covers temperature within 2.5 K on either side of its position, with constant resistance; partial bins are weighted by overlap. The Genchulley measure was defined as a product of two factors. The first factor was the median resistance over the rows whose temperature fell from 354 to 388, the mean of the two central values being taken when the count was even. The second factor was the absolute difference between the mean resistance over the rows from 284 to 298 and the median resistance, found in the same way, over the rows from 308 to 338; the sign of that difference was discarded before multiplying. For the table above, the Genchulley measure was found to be 90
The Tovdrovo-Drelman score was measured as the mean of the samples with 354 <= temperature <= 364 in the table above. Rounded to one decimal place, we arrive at 12.7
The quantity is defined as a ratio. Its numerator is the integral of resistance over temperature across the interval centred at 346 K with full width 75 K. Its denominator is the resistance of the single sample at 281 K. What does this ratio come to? 57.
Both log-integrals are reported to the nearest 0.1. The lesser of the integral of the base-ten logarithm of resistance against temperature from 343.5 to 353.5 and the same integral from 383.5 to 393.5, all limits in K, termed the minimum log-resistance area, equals 10.6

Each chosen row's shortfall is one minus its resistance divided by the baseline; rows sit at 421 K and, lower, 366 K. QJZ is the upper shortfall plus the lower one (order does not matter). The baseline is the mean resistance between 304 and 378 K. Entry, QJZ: -0.65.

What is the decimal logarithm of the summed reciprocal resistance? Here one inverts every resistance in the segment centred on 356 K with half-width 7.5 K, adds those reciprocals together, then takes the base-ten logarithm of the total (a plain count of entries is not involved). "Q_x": -0.615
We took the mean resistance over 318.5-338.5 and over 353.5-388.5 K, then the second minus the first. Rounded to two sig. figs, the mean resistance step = 8.3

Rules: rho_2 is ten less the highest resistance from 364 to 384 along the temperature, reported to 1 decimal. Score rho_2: -2.9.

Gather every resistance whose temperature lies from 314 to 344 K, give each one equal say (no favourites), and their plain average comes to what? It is 6.0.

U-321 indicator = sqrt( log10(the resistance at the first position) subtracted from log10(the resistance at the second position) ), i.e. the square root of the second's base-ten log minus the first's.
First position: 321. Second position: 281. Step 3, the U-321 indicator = 0.6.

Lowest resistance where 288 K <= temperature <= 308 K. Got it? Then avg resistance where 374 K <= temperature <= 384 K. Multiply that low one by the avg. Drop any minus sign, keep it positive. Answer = 150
